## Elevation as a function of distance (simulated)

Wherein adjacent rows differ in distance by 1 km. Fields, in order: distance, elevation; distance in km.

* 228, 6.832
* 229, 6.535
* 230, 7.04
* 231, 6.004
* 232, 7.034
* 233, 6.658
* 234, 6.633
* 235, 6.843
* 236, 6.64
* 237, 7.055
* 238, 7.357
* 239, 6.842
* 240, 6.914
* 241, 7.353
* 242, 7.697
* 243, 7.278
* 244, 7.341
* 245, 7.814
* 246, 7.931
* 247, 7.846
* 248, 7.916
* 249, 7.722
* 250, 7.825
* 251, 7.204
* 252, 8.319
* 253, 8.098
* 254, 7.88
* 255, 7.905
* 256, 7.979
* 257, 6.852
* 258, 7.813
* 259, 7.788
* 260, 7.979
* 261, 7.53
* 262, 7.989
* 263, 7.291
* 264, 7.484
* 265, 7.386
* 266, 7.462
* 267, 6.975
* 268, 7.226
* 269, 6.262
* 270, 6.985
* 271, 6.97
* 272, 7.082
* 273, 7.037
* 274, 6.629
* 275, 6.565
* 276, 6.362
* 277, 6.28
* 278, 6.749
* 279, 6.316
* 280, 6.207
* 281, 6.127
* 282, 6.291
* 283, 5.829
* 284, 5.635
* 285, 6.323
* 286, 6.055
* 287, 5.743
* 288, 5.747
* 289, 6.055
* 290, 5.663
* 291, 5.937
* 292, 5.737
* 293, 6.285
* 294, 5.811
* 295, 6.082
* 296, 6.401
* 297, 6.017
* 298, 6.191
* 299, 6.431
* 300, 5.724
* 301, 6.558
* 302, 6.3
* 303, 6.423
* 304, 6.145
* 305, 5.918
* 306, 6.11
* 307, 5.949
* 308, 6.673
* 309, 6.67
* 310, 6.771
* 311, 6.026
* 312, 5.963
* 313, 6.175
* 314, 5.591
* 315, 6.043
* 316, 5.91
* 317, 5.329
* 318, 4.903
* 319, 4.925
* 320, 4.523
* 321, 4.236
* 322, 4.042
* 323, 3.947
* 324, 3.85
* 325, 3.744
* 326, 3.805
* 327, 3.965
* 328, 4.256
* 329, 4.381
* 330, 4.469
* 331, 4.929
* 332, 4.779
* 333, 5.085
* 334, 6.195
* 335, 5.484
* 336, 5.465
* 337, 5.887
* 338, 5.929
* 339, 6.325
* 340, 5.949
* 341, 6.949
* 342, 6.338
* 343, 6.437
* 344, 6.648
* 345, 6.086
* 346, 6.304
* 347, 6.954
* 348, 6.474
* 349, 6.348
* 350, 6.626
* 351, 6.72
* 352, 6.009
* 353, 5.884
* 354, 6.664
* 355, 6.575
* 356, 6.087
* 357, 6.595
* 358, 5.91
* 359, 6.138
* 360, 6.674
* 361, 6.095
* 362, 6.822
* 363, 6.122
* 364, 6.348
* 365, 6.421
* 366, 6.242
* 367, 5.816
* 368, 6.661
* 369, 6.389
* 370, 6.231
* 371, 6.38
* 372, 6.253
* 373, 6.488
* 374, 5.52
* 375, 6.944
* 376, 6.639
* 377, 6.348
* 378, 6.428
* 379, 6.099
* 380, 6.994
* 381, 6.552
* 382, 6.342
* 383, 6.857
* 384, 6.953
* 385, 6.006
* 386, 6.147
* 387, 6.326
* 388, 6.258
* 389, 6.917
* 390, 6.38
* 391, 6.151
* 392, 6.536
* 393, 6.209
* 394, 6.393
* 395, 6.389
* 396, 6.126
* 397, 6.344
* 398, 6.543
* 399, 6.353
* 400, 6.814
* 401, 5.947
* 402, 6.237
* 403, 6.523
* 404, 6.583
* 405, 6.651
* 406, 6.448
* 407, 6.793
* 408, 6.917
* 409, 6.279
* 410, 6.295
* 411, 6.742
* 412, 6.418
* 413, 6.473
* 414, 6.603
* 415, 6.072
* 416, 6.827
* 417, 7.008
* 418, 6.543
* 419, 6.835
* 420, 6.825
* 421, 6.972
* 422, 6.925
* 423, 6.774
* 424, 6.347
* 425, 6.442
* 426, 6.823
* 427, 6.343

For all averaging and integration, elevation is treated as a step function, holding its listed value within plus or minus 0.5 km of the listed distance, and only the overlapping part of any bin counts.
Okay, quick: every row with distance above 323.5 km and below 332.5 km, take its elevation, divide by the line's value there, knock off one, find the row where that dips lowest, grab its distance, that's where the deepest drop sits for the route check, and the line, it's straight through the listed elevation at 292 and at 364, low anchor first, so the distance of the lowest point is 325 km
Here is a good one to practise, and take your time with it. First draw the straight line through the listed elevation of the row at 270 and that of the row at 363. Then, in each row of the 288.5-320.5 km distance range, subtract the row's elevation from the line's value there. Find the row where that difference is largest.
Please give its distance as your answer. 320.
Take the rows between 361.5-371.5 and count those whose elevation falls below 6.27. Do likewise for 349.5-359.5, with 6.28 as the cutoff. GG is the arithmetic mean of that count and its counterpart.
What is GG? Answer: 4.5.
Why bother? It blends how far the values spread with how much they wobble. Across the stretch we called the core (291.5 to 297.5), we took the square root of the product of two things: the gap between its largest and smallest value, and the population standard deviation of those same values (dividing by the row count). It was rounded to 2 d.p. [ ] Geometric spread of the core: 0.40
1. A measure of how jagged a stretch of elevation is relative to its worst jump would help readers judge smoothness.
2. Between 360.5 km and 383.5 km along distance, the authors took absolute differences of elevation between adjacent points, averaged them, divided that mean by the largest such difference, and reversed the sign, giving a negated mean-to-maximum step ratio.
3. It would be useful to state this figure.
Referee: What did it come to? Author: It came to -0.31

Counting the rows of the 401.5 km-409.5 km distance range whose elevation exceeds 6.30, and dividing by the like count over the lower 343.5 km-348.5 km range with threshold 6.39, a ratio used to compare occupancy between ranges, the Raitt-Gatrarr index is 2.0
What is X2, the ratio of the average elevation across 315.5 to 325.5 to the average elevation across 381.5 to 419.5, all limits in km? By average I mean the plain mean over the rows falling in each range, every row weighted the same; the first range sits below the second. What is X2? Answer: 0.70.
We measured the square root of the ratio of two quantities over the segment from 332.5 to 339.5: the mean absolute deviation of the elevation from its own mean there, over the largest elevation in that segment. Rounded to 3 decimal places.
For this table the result 0.239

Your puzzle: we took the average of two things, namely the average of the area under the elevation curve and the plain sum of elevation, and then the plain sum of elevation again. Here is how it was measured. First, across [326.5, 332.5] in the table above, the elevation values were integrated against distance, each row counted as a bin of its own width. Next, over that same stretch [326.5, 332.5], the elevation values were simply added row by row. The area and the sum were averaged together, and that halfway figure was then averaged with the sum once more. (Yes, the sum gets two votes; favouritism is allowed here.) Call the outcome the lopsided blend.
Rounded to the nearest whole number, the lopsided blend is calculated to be 27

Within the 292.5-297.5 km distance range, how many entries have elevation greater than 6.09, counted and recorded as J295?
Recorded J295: 2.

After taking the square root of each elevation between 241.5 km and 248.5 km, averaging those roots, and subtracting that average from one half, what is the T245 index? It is -2.27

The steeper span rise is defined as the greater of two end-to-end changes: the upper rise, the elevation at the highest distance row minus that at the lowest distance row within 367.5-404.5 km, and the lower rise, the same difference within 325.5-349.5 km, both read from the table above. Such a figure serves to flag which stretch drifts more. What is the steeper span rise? 2.54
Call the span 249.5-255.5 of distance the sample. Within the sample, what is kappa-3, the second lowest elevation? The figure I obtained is 7.825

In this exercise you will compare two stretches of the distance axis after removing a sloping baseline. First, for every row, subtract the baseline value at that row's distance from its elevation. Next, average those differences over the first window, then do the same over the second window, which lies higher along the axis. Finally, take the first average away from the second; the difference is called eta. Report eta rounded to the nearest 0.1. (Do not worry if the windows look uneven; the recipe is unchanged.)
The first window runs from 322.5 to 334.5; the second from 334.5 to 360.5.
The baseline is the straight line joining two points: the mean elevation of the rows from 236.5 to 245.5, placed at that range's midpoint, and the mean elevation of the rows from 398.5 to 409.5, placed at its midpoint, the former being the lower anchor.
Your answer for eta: 1.9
